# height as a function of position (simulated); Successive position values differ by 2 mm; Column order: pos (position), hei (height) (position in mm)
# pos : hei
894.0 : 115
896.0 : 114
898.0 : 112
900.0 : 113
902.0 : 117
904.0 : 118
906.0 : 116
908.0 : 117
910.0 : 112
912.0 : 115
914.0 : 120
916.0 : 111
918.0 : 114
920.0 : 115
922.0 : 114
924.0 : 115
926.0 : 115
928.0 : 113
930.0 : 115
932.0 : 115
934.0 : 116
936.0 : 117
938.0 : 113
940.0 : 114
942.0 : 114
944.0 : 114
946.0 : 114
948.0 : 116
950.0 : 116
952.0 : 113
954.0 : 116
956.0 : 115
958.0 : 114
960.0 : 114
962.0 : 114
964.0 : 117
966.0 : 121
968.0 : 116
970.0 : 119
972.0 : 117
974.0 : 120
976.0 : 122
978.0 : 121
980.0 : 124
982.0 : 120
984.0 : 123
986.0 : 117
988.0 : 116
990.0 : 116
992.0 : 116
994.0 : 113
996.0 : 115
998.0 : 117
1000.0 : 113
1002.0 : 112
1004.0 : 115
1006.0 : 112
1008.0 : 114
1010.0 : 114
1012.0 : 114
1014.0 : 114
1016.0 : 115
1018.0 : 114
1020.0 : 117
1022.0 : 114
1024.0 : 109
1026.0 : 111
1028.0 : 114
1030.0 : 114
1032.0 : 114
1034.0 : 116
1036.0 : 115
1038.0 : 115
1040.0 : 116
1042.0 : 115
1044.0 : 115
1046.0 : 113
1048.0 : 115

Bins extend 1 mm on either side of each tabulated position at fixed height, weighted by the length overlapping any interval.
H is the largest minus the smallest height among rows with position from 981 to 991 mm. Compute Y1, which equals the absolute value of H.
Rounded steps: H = 7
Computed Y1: 7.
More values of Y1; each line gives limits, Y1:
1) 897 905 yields 6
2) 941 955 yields 3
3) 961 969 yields 7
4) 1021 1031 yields 5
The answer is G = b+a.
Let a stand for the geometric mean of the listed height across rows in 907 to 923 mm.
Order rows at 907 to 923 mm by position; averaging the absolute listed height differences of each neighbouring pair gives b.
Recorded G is 118.6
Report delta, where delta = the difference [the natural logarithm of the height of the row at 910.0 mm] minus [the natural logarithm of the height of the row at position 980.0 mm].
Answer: -0.102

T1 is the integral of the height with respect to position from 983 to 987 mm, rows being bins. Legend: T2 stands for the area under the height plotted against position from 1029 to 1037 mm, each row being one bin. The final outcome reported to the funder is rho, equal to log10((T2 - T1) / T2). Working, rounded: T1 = 480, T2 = 918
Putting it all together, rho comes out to -0.32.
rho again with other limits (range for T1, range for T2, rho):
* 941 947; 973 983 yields -0.36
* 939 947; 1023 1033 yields -0.72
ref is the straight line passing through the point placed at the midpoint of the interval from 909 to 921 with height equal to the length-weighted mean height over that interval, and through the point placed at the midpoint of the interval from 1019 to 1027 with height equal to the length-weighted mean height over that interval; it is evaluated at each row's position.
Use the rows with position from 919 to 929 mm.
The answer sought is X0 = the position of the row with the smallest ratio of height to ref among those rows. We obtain 928.0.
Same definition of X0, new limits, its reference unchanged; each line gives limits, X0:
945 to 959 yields 952.0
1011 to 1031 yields 1024.0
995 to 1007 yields 1002.0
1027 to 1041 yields 1028.0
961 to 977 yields 962.0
